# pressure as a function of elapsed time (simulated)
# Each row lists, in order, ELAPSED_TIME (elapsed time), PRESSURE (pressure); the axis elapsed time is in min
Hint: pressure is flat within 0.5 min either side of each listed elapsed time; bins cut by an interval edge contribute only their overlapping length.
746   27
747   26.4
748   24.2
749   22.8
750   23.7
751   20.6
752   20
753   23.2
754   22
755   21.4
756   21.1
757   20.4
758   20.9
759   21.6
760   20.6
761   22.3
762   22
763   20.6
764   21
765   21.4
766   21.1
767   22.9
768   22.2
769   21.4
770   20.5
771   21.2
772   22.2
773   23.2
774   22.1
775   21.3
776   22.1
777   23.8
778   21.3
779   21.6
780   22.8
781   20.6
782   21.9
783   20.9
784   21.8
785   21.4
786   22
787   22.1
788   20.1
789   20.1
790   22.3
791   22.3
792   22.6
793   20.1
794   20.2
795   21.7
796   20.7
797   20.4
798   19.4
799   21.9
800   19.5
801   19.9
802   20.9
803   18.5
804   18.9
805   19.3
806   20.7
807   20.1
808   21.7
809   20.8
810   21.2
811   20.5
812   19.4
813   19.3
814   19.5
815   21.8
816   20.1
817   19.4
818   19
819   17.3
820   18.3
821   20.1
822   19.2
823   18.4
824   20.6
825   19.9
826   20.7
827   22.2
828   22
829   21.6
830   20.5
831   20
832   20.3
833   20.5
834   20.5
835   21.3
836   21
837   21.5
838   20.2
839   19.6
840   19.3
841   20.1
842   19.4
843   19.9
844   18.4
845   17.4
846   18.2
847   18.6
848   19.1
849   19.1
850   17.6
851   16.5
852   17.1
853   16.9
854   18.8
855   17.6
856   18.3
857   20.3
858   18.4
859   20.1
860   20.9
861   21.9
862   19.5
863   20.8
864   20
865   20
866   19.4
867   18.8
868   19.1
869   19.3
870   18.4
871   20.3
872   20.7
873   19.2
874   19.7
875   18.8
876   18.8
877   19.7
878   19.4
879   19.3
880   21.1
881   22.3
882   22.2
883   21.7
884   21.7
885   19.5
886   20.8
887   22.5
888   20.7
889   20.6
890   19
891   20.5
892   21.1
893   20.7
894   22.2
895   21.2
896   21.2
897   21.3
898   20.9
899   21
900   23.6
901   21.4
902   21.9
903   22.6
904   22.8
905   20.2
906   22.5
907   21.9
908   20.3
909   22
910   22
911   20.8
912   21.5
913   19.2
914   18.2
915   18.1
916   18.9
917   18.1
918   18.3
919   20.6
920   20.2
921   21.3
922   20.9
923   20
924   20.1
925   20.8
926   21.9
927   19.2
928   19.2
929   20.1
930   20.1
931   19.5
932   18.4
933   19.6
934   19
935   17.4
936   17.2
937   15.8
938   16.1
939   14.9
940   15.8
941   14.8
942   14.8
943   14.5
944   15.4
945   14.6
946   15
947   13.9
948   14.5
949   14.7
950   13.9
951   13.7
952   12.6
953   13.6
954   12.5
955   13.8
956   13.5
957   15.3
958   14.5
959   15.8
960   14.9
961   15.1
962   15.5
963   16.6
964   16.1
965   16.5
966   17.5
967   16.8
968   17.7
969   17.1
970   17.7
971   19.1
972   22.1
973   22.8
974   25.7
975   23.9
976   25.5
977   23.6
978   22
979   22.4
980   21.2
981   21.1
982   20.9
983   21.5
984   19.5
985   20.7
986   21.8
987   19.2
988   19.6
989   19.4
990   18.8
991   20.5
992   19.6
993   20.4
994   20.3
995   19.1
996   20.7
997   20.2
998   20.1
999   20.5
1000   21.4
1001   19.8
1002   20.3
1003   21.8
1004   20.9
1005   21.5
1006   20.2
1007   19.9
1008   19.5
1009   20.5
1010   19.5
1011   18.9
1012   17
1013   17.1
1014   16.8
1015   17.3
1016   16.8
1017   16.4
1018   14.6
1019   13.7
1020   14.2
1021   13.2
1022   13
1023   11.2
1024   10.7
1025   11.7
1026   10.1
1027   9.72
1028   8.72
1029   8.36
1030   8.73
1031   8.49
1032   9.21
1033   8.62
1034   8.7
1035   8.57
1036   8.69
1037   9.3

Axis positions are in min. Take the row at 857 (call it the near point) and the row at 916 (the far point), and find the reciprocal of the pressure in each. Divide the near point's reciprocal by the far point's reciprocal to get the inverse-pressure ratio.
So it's 0.93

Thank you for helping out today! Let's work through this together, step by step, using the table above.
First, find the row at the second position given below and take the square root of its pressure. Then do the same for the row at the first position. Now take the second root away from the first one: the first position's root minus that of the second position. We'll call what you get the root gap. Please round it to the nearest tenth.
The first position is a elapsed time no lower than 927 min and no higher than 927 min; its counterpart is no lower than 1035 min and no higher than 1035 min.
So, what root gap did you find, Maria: 1.5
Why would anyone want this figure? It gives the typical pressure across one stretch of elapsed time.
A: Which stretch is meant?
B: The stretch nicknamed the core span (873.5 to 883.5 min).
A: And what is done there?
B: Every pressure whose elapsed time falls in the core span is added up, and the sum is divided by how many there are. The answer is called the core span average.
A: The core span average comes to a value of 20.3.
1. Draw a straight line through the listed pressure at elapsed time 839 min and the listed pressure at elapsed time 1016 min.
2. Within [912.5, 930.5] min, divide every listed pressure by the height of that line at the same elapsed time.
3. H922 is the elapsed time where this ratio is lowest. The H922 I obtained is 915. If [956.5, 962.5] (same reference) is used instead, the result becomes 958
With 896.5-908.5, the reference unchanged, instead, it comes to 905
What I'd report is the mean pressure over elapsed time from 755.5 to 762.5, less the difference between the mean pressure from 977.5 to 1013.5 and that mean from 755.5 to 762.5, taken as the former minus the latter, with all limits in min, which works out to 22.3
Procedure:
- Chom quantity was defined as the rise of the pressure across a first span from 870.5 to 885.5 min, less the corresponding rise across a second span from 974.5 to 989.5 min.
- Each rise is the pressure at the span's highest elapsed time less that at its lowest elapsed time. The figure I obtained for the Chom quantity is 3.7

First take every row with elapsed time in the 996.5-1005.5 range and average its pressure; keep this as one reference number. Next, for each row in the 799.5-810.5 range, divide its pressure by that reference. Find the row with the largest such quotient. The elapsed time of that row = 808 min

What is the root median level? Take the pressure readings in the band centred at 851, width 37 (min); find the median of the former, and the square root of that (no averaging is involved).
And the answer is 4.40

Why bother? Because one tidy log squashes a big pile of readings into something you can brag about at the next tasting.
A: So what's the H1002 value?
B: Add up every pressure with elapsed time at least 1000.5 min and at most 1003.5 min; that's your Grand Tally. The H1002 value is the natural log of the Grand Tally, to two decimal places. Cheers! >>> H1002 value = 4.13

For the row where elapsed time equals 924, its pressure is 20.1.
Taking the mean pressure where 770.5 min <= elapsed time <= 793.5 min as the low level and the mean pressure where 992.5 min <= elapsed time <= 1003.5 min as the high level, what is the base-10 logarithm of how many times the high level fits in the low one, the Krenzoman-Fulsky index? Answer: 0.03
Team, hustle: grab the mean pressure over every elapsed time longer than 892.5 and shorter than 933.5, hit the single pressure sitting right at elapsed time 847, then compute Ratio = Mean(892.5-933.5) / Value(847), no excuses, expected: 1.11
